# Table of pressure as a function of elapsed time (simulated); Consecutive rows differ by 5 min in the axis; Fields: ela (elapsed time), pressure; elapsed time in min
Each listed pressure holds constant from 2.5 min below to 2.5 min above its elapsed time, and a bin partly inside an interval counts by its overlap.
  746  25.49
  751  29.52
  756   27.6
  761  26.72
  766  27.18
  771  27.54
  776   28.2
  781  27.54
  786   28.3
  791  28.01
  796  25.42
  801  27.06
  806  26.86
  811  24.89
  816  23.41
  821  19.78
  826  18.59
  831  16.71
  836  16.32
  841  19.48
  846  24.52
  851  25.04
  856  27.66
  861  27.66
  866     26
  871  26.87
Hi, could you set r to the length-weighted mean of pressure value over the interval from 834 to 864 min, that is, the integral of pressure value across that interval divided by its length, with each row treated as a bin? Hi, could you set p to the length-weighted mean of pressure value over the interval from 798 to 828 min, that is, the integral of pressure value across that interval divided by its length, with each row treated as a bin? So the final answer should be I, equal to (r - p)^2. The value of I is 0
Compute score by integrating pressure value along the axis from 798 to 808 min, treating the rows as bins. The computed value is 269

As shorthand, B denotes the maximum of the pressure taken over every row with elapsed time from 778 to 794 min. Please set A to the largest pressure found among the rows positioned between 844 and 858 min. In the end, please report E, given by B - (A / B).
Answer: 27.3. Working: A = 27.66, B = 28.3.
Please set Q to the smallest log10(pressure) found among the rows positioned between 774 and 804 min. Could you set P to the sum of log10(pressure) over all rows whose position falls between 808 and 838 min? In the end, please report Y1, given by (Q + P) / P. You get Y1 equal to 1.18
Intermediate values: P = 7.8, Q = 1.41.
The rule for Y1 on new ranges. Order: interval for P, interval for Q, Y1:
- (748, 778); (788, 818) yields 1.16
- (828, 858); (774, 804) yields 1.18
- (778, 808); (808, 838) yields 1.14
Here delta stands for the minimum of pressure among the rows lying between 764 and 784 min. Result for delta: 27.18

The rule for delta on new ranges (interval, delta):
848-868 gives 25.04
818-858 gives 16.32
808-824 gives 19.78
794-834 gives 16.71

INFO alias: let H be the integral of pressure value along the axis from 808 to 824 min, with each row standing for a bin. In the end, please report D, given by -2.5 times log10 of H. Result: -6.4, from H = 363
